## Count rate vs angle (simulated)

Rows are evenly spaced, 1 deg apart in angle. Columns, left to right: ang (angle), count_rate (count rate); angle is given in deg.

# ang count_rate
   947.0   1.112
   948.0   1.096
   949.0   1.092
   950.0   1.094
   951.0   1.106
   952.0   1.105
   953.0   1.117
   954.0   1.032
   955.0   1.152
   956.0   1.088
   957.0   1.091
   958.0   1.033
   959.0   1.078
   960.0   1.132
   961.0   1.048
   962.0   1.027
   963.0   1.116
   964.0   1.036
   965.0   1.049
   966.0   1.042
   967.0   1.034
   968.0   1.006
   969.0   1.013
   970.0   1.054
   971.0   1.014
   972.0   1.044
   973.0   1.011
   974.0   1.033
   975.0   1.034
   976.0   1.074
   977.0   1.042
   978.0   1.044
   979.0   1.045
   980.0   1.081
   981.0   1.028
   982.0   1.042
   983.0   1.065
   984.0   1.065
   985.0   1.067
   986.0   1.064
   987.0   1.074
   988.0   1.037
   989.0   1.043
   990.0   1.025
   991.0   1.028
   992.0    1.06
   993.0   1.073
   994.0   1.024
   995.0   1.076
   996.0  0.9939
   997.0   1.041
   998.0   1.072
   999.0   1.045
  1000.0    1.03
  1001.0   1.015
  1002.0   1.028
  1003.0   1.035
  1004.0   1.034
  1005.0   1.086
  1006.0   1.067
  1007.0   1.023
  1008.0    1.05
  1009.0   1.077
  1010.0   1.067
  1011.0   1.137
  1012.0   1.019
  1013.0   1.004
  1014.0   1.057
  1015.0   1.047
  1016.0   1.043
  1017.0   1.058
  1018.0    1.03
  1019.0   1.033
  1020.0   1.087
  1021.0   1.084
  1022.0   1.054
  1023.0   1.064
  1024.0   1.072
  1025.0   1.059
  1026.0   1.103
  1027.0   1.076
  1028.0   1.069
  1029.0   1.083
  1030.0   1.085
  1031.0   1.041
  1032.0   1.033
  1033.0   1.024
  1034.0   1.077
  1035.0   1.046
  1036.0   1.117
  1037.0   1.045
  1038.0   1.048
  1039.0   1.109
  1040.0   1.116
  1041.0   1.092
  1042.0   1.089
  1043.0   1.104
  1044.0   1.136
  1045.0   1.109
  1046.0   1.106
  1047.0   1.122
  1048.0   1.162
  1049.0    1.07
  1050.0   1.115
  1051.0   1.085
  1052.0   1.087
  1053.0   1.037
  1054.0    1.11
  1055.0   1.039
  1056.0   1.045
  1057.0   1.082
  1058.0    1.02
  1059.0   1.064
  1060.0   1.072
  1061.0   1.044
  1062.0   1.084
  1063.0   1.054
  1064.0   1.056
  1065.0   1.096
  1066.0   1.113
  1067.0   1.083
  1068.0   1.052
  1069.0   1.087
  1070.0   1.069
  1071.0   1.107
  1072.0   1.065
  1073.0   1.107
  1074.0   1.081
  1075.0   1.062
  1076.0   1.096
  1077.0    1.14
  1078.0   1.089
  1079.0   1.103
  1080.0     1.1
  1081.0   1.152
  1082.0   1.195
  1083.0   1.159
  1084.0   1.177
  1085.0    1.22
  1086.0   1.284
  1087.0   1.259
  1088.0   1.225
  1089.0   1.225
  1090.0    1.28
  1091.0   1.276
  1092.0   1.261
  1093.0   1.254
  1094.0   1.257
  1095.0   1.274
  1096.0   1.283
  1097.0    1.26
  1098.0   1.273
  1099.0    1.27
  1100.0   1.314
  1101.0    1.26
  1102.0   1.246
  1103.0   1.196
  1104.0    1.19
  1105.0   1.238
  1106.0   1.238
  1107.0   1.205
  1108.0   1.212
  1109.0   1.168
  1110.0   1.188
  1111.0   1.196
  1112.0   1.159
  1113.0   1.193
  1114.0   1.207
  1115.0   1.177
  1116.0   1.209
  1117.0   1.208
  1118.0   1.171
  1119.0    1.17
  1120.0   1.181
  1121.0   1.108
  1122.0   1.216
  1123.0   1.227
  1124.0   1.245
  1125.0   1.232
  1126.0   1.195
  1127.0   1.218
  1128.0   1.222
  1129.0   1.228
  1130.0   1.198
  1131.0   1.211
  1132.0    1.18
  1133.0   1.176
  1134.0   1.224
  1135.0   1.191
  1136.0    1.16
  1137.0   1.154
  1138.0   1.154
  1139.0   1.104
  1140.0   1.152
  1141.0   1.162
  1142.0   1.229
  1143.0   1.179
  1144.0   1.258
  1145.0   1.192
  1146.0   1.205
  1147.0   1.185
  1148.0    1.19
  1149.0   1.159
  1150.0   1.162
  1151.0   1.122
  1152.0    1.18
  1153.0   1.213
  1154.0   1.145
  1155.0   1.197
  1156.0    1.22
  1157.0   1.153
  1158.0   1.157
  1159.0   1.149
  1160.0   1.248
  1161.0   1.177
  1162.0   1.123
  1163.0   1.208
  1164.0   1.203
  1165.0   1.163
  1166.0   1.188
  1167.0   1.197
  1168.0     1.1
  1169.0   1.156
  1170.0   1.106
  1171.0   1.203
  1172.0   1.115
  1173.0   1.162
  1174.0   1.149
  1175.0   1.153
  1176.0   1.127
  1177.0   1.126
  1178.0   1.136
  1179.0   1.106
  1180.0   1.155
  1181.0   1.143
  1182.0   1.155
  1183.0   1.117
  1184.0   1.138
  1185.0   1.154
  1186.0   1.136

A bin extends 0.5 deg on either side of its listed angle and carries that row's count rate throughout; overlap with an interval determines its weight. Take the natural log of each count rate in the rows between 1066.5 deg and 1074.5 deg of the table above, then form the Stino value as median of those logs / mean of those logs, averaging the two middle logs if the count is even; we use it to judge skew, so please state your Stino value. 1.009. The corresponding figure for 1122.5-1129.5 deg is 1.013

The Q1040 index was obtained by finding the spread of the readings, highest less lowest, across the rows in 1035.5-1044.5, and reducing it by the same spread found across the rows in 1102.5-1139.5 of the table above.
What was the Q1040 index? -0.05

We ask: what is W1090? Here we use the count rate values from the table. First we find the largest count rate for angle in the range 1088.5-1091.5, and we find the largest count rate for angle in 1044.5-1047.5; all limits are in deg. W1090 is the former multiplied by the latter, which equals 1.44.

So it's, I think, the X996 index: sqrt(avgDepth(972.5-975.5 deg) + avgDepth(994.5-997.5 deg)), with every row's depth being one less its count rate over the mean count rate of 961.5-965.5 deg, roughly 0.22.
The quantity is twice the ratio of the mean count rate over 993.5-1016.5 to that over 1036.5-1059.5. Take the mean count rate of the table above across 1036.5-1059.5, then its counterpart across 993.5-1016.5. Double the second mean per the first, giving 1.93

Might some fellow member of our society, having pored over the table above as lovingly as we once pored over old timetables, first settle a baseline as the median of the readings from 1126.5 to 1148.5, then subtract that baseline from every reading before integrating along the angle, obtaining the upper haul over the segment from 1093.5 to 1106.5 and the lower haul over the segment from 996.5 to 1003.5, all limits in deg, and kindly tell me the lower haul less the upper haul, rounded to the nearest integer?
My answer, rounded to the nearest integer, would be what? -2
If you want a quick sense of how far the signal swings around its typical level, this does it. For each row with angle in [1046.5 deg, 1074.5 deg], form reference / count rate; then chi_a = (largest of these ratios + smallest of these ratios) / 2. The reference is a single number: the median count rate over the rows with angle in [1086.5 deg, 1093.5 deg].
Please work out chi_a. 1.16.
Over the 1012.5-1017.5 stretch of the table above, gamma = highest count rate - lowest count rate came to 0.054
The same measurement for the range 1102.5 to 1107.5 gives 0.048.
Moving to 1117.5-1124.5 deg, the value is 0.137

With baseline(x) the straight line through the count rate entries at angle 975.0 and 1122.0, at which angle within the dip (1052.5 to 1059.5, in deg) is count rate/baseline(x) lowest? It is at 1058.0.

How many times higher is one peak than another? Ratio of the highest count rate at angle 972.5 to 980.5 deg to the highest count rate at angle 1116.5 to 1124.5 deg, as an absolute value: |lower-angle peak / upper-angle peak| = 0.87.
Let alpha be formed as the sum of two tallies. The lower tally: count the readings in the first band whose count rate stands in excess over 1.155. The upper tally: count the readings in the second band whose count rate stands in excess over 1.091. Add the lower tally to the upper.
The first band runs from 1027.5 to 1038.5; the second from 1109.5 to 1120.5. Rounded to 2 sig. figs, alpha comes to 11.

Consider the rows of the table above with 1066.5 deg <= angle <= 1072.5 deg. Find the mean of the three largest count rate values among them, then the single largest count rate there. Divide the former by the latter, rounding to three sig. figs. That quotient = 0.987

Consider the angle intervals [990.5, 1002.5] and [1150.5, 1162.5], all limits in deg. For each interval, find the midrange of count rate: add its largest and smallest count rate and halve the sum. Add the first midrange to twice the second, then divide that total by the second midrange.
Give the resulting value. 2.873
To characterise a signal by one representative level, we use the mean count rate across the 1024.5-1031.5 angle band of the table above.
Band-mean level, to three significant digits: 1.07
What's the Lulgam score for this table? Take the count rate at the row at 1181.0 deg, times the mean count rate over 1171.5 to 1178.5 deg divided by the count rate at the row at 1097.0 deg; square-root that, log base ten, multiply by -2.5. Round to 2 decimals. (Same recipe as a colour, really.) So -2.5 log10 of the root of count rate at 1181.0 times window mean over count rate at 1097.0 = -0.02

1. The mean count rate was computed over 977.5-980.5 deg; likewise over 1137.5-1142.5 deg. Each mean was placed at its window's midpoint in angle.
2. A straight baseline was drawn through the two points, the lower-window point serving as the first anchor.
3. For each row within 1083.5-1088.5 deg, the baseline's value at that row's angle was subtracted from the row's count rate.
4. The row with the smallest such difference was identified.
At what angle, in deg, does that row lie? 1084.0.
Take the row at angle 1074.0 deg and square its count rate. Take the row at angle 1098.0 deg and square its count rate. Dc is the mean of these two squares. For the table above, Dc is 1.395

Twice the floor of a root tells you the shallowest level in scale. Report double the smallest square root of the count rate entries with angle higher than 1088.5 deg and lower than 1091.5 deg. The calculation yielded 2.21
